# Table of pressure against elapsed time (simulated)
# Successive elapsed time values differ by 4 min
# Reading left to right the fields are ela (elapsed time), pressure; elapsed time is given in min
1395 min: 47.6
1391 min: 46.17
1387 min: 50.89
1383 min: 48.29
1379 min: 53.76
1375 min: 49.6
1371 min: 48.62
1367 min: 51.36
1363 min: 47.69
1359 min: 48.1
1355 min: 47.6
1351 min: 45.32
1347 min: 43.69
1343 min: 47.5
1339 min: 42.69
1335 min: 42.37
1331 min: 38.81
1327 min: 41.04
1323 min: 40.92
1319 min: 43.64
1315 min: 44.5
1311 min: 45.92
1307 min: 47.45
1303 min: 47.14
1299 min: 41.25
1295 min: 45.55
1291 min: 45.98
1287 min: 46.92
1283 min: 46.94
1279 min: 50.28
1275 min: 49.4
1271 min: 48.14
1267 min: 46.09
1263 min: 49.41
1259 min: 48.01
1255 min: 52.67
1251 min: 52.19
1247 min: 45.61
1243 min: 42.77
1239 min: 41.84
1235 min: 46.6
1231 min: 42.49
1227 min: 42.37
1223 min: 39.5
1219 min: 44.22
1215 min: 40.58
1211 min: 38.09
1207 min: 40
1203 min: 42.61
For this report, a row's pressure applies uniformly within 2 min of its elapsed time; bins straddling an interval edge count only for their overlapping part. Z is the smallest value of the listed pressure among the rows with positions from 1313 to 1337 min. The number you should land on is 38.81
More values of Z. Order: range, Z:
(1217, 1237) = 39.5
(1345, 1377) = 43.69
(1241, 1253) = 42.77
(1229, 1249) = 41.84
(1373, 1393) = 46.17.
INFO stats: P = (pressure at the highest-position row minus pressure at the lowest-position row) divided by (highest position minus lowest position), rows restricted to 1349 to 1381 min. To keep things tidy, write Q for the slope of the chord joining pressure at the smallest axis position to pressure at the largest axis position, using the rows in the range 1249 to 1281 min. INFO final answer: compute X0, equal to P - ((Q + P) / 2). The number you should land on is 0.18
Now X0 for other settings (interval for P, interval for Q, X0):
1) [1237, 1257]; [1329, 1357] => 0.16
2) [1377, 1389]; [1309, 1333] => 0.00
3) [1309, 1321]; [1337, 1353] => -0.25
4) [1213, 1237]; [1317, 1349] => 0.15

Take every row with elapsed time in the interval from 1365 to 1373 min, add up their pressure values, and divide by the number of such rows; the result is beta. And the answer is 50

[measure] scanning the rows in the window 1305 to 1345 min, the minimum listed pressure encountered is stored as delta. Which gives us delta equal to 38.81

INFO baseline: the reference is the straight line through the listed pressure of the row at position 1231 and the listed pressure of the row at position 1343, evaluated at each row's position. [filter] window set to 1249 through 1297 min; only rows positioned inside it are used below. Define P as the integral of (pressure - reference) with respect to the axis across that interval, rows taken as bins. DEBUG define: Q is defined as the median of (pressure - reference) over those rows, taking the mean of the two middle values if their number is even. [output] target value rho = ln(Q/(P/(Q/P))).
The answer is -7.8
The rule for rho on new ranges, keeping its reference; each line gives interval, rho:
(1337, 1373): -9.0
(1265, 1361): -12.9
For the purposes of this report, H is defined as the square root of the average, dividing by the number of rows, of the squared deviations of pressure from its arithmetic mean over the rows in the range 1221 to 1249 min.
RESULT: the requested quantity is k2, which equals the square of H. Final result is 4.9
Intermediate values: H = 2.21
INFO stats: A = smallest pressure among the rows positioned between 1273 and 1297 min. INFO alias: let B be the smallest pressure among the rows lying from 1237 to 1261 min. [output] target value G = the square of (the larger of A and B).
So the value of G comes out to 2075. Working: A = 45.55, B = 41.84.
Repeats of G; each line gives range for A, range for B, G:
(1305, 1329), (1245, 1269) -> 2080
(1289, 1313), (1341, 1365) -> 1909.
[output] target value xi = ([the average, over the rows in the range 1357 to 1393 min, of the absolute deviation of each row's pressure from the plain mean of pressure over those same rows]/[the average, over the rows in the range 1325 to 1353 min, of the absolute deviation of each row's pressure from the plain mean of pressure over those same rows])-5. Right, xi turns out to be -4.1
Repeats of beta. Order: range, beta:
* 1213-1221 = 42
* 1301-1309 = 47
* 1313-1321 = 44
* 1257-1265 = 49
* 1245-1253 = 49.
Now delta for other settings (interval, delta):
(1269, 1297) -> 45.55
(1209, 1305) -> 38.09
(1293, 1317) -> 41.25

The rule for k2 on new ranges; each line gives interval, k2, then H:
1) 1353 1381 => 4.5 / 2.11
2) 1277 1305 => 6.2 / 2.49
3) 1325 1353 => 6.9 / 2.62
